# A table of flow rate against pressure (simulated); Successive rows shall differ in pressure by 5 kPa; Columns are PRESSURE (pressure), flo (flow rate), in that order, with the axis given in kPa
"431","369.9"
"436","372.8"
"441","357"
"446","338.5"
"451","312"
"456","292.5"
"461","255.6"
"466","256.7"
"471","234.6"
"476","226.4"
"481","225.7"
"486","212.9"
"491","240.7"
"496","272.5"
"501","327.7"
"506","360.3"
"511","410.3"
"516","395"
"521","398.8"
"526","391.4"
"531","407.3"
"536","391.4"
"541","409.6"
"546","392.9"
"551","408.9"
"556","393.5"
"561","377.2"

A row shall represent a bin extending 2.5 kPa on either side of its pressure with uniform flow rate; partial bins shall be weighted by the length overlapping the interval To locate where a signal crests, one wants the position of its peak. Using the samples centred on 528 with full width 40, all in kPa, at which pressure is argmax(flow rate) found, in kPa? 511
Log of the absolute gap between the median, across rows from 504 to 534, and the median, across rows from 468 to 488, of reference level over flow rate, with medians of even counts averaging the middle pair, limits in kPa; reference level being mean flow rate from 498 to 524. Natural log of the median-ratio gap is -0.33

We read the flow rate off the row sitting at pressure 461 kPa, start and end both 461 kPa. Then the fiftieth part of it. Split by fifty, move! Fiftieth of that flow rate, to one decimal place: 5.1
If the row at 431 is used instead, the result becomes 7.4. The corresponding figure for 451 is 6.2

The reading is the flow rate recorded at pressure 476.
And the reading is 226.4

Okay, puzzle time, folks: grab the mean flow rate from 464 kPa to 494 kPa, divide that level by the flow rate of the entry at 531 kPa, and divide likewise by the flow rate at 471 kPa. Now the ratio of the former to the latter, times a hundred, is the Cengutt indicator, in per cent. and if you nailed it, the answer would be 58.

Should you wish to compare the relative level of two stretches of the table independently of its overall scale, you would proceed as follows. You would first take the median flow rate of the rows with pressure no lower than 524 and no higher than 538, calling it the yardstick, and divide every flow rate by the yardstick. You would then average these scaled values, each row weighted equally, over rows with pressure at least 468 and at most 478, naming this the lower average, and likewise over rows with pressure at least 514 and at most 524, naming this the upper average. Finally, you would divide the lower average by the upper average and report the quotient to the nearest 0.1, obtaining 0.6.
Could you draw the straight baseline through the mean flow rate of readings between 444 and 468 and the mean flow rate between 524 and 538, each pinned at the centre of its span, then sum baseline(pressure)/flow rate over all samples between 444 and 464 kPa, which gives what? 3.89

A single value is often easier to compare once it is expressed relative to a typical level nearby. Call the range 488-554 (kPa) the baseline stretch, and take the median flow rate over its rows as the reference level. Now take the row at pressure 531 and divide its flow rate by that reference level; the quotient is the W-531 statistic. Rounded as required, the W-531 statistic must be 1.04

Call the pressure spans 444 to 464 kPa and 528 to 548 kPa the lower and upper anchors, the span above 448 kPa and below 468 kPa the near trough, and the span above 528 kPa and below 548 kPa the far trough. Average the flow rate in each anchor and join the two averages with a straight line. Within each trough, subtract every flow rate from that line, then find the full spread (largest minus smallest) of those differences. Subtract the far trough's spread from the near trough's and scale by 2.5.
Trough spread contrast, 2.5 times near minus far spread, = 102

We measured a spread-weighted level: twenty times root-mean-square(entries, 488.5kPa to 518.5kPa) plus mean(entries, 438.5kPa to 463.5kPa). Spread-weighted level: 7112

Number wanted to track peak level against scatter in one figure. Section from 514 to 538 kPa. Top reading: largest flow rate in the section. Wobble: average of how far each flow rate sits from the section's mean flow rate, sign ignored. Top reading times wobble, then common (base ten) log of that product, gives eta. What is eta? 3.3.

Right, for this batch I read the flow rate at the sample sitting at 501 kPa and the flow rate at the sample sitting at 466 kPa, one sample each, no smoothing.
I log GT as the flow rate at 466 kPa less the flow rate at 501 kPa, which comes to -71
